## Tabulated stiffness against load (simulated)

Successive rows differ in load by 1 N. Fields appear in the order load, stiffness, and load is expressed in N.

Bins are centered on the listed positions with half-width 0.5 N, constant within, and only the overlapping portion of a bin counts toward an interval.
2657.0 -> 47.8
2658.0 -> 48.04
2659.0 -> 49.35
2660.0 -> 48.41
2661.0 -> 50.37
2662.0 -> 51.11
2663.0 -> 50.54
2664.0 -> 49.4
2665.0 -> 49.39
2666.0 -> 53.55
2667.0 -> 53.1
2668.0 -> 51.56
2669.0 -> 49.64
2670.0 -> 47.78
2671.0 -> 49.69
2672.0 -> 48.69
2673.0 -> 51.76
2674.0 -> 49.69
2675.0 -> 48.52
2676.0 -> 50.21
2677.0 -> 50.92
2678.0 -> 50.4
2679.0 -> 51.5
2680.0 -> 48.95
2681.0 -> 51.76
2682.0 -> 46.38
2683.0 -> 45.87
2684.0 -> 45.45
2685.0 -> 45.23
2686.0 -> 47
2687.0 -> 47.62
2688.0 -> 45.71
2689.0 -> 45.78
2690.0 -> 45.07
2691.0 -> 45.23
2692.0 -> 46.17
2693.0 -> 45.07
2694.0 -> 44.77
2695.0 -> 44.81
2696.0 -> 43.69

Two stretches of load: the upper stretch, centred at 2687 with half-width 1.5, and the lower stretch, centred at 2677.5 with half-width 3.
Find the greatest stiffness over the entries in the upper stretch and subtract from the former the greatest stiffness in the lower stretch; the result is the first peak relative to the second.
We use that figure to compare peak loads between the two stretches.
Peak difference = -3.9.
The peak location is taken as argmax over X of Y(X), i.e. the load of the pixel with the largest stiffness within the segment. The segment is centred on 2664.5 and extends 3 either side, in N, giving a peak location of 2666.0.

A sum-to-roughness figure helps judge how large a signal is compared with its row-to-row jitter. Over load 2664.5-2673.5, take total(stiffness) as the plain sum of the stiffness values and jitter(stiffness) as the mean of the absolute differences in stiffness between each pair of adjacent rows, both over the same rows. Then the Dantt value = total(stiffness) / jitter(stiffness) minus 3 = 226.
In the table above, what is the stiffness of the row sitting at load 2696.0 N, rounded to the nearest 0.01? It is 43.69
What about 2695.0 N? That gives 44.81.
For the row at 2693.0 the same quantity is 45.07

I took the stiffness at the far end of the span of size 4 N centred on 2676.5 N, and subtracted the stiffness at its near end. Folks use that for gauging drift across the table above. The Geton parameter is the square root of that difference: 1.4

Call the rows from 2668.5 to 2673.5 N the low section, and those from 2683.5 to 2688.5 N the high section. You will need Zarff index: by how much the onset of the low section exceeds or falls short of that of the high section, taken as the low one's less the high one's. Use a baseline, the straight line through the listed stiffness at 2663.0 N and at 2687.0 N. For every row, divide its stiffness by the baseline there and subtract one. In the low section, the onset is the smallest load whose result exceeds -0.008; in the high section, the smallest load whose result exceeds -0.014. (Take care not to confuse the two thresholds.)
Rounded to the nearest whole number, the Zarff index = -18 N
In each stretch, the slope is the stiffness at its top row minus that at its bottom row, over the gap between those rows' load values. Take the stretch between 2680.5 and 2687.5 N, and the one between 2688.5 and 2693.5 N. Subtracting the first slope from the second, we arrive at 0.51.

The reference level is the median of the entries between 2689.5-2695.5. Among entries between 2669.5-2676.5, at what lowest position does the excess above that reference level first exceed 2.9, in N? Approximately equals 2671.0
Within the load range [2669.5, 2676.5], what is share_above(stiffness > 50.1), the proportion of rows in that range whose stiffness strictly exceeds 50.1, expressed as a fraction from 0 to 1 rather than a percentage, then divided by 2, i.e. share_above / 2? 0.14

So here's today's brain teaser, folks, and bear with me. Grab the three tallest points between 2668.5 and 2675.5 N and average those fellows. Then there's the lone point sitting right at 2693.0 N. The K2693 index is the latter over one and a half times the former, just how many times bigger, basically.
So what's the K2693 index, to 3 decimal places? 0.596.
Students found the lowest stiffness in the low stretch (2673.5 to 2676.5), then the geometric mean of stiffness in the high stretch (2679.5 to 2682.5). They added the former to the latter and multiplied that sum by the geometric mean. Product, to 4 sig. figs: 4776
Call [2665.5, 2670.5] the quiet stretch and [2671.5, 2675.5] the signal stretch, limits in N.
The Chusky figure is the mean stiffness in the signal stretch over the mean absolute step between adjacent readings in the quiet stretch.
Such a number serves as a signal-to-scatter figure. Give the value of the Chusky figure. 34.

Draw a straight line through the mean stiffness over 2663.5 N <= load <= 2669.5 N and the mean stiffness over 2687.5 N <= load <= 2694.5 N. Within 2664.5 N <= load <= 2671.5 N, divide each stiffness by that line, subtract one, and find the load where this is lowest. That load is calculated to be 2670.0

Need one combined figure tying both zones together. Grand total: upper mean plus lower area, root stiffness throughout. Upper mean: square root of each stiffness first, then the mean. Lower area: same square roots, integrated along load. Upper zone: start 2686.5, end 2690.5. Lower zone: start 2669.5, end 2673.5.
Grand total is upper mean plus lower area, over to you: 34.9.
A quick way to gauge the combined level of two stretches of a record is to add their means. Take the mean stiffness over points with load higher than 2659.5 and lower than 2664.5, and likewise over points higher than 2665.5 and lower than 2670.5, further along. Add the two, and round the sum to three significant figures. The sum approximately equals 101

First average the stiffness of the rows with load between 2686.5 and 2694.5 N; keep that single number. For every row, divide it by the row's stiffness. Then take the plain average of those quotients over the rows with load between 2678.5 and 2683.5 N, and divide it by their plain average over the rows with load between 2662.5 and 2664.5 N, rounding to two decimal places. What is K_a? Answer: 1.02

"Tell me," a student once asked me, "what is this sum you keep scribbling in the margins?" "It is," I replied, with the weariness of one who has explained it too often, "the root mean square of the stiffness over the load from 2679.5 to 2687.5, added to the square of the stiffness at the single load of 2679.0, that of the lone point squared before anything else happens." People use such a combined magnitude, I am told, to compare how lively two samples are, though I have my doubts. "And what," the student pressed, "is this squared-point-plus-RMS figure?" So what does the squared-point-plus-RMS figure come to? 2700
